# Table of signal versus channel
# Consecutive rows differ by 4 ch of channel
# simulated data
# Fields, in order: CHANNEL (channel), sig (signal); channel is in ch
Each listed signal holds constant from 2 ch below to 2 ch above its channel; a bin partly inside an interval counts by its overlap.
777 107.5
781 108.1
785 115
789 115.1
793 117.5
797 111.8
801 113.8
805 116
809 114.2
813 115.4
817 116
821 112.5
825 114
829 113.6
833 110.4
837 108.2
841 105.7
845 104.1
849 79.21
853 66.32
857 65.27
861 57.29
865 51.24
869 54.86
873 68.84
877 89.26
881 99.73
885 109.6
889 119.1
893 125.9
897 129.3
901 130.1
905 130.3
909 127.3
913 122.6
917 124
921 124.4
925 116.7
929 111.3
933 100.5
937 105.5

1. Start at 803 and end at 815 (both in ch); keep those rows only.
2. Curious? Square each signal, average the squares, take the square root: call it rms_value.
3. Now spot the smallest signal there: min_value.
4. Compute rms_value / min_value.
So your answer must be 1.01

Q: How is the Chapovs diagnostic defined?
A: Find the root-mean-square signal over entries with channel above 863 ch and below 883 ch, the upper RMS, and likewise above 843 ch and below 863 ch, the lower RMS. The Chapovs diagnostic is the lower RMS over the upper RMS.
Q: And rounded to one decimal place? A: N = 1.0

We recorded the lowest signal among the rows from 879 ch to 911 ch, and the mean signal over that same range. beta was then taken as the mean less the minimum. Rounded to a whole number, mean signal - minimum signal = 22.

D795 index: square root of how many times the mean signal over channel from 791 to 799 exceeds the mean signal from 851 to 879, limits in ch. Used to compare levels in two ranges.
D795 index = 1.33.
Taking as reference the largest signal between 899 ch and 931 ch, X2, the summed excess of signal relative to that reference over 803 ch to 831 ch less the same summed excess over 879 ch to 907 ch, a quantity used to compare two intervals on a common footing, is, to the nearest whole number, -42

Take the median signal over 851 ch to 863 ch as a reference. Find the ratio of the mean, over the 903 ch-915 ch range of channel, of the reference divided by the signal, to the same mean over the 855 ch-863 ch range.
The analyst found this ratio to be 0.48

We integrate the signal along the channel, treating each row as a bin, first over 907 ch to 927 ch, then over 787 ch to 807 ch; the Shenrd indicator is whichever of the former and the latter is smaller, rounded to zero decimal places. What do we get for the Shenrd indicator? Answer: 2297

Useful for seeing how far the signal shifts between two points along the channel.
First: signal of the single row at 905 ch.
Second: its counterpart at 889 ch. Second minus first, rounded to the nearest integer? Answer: -11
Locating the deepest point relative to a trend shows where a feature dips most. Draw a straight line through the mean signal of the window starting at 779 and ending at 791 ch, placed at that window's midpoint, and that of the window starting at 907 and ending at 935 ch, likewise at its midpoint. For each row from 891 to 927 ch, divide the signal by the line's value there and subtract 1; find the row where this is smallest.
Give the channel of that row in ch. 925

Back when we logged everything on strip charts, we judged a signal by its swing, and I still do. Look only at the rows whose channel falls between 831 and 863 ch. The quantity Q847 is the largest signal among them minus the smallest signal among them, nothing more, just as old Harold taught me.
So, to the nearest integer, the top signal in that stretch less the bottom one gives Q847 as 53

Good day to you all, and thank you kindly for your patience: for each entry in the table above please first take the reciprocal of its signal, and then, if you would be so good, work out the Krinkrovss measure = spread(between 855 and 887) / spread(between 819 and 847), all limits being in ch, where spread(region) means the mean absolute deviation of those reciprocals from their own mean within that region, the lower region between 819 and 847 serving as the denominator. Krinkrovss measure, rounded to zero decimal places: 12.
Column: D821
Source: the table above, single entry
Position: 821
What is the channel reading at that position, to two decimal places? 112.50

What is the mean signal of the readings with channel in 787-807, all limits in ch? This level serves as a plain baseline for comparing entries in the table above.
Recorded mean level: 115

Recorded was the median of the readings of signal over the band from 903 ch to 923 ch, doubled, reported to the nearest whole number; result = 249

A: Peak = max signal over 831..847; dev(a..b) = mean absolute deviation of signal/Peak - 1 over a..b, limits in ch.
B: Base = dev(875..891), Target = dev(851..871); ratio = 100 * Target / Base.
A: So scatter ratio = 55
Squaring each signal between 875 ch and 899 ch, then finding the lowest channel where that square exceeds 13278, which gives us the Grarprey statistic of 889 ch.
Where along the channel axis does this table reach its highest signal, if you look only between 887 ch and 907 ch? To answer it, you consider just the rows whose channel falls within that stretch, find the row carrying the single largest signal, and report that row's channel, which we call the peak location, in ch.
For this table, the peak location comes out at 905 ch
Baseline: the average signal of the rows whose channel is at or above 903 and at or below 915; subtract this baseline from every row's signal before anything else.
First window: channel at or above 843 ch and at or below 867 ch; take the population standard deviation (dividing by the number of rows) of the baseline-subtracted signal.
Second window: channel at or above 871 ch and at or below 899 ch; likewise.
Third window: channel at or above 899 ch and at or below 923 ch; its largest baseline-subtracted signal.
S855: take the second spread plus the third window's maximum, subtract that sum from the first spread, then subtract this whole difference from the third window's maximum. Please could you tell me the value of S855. 10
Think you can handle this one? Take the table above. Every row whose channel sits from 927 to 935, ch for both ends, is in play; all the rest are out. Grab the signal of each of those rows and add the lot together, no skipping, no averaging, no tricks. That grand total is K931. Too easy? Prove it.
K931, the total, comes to 212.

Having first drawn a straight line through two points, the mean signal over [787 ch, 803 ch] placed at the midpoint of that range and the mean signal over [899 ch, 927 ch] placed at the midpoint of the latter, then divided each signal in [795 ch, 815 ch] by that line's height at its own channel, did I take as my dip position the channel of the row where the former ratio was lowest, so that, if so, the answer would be 797 ch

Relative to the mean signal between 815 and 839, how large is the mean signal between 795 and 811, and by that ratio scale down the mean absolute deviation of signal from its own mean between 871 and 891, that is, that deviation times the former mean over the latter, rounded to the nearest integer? 14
